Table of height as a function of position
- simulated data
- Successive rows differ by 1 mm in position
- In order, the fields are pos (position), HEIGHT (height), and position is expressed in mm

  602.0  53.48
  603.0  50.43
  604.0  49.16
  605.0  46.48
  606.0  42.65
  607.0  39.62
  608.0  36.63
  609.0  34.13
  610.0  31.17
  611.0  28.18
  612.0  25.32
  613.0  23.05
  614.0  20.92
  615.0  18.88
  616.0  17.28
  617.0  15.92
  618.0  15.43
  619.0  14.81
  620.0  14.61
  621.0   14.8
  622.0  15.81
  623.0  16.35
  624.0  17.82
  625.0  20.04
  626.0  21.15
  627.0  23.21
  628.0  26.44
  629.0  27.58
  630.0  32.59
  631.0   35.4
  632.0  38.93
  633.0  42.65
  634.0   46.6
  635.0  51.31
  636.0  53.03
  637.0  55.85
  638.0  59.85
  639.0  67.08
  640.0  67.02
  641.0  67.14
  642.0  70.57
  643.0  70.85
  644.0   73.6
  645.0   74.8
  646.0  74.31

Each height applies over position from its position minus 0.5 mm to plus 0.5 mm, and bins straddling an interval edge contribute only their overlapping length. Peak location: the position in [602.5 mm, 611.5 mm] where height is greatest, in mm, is 603.0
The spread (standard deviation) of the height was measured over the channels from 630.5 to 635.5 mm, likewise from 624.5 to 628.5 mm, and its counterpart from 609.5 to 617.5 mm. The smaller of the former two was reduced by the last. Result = -2.6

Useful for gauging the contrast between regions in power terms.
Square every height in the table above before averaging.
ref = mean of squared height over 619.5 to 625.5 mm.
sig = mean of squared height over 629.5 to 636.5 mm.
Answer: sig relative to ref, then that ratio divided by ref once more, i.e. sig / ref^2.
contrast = 0.024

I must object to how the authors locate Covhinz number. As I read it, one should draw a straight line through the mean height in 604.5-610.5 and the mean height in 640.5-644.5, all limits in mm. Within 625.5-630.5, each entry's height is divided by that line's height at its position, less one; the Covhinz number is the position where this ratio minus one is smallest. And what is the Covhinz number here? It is 626.0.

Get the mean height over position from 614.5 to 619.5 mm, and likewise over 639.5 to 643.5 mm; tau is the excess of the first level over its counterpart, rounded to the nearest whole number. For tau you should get -52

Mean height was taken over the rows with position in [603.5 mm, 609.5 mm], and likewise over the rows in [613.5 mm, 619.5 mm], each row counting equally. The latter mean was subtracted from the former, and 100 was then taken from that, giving -76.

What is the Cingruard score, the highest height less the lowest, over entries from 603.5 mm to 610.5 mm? 18.0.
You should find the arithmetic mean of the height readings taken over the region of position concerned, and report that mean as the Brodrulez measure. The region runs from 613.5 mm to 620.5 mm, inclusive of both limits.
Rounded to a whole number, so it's 17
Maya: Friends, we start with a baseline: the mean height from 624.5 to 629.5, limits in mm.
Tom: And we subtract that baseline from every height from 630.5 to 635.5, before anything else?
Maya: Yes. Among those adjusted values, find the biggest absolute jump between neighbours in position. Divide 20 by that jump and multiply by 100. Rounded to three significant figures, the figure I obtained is 425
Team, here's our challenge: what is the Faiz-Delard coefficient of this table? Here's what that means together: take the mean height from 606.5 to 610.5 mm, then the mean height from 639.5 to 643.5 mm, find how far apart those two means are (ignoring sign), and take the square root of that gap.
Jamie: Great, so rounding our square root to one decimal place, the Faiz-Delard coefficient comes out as 5.8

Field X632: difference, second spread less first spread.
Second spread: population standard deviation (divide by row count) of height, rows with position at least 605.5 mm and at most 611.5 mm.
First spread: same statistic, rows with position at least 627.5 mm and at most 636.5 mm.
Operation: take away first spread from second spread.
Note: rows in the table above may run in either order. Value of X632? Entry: -4.3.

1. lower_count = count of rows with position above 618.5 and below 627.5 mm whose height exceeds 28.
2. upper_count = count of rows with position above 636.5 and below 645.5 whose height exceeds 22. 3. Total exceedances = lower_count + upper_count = 9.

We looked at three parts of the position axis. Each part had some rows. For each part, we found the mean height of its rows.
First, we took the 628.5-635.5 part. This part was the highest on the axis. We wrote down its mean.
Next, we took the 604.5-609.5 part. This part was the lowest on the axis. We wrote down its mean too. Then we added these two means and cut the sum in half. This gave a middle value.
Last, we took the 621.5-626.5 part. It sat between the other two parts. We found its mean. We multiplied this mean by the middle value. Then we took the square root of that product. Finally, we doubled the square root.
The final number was 54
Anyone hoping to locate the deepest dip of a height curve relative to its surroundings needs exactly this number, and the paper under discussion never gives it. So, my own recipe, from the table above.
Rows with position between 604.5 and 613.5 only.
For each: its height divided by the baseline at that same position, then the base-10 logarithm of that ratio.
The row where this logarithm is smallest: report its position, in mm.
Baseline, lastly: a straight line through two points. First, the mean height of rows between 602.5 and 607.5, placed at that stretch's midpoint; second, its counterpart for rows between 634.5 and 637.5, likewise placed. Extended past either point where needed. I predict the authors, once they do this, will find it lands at 613.0 mm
